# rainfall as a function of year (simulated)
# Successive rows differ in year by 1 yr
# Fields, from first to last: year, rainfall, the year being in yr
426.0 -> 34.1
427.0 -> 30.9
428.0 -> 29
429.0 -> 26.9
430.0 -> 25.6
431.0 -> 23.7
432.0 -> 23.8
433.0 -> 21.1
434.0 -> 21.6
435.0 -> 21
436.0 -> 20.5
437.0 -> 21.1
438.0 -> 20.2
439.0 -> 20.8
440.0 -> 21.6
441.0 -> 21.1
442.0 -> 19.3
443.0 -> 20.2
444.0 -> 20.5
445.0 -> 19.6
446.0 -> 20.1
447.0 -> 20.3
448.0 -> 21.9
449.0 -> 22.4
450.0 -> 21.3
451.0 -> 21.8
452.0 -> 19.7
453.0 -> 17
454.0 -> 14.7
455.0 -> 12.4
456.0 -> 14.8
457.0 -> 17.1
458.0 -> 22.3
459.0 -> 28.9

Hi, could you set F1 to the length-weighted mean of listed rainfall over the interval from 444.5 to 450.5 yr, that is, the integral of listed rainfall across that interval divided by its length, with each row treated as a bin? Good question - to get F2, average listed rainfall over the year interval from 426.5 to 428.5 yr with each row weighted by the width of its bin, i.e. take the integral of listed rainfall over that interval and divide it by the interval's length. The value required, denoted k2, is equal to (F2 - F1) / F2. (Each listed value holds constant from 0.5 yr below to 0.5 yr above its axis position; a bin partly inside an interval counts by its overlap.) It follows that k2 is 0.3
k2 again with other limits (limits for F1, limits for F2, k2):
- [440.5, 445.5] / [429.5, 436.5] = 0.1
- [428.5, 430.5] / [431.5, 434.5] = -0.2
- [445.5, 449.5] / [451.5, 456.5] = -0.3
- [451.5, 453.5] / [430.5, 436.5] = 0.2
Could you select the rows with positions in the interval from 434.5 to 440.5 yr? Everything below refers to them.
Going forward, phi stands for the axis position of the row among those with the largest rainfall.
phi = 440.0 yr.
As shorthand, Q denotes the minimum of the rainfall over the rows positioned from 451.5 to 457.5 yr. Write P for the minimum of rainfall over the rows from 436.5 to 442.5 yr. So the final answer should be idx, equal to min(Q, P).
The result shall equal 12.4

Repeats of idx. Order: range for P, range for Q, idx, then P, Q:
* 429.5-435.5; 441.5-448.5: 19.3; 21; 19.3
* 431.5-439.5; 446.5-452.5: 19.7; 20.2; 19.7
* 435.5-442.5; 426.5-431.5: 19.3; 19.3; 23.7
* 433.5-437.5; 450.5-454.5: 14.7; 20.5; 14.7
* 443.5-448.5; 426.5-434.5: 19.6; 19.6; 21.1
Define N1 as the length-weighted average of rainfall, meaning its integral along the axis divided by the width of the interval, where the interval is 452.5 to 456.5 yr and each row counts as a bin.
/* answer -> 14.7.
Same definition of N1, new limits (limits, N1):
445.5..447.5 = 20.2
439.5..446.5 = 20.3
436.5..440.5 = 20.9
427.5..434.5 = 24.5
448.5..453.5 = 20.4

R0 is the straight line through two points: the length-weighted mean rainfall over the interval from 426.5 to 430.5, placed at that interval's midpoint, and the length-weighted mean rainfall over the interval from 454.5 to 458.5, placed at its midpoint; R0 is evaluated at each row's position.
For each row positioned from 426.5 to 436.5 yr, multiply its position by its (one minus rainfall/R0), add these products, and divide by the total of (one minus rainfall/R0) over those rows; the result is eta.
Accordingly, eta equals 434.0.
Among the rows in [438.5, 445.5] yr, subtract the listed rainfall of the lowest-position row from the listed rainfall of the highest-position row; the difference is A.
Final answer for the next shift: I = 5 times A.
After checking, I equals -6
